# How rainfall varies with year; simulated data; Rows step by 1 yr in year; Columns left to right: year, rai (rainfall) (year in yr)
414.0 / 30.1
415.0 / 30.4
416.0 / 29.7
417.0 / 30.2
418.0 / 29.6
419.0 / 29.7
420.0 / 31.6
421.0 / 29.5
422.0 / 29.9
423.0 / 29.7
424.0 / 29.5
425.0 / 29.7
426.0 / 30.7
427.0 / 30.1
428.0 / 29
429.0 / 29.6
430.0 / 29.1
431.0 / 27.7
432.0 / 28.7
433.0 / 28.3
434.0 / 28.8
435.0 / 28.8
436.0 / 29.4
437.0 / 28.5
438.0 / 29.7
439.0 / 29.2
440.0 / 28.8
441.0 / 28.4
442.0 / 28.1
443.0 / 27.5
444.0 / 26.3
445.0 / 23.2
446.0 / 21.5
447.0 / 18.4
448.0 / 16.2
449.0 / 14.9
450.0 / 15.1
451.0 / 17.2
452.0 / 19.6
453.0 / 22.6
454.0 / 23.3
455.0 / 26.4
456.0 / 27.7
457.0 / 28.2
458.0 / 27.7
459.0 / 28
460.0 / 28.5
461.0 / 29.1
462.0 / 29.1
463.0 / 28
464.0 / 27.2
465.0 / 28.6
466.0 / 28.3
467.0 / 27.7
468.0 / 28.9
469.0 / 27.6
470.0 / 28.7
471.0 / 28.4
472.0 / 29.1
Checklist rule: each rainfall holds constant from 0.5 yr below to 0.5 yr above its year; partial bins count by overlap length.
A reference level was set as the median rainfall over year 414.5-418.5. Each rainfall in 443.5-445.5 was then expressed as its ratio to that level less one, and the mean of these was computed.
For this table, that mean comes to -0.17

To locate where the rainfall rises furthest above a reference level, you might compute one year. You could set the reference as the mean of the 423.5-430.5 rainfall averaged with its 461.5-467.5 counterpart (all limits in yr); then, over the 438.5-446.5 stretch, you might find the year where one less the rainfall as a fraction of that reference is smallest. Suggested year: 439.0 yr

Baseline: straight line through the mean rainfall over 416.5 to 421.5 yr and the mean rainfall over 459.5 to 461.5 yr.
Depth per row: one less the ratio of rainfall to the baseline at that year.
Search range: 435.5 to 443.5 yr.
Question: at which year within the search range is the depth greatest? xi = 443.0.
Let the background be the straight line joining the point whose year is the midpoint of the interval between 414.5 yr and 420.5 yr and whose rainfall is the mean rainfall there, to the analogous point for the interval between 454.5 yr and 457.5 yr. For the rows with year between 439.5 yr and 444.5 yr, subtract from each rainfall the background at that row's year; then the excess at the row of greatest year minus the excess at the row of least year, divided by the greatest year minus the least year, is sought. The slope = -0.55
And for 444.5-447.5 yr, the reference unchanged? -2.33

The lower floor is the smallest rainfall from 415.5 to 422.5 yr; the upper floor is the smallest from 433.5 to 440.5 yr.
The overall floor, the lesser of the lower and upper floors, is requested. 28.5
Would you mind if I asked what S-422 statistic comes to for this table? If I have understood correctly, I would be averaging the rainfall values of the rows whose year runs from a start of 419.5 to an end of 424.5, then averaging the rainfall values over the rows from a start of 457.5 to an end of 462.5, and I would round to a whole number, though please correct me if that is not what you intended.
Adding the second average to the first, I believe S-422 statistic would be 59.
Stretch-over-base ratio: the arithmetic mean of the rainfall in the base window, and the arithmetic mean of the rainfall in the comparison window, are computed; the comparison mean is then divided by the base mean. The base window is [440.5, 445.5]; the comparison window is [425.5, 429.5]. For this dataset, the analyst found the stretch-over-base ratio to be 1.1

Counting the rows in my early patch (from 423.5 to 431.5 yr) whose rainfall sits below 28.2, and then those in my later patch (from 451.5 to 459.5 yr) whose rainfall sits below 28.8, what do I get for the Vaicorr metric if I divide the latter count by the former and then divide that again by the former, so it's 8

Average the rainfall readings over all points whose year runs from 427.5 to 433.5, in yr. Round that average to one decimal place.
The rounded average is 28.7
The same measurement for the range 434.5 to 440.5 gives 29.1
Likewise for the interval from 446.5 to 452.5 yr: 16.9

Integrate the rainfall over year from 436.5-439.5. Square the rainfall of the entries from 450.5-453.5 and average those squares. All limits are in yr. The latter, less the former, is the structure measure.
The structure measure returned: 310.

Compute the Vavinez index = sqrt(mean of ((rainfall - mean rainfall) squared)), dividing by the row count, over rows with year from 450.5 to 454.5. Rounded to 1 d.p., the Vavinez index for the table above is 2.4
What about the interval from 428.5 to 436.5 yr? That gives 0.6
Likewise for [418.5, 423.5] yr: 0.8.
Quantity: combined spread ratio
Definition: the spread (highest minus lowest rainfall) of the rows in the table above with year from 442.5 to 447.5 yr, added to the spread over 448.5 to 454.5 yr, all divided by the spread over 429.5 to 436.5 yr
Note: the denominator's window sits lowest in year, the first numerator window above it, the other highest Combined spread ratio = 10.3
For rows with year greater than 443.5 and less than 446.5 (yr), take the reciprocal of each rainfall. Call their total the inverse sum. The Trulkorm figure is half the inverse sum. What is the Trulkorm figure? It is 0.0638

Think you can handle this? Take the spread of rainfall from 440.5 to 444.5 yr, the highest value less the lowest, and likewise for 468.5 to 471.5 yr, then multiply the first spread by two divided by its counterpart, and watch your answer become 3.8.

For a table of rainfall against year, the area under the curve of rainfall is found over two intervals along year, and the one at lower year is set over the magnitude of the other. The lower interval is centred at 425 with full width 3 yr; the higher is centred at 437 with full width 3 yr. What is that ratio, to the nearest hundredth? 1.03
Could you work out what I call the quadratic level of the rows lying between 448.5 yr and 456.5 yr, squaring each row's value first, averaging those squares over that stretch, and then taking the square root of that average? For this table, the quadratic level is 21.4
